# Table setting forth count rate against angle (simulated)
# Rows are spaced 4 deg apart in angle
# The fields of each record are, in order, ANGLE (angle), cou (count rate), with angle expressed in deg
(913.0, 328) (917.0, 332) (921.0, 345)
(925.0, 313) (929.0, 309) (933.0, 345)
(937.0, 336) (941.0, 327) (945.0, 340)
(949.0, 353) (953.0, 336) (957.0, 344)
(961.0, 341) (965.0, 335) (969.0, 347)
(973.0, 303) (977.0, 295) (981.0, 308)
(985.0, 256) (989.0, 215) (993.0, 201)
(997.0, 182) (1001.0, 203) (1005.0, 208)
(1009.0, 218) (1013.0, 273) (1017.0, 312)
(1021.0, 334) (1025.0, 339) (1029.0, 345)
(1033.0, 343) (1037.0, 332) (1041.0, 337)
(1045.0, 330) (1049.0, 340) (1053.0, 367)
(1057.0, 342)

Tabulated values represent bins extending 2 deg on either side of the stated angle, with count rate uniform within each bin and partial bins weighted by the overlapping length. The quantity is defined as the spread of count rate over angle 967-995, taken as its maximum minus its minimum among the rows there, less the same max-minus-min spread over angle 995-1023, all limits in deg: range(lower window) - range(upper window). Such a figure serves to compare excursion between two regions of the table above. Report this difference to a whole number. -6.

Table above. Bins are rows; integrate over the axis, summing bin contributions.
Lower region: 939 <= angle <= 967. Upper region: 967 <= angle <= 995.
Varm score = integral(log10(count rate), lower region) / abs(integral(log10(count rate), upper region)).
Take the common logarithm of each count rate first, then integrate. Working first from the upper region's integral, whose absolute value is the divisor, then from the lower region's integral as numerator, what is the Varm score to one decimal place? 1.0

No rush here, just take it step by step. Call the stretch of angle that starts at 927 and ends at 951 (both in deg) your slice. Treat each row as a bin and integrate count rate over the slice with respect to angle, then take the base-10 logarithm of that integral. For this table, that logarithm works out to 3.91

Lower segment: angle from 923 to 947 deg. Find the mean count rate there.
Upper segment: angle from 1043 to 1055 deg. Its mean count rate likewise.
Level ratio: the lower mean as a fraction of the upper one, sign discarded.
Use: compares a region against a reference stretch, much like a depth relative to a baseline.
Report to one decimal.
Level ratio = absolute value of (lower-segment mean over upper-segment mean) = 0.9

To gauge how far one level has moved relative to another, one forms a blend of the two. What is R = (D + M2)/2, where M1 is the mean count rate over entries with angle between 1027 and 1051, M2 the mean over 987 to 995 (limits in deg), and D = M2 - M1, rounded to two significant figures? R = 39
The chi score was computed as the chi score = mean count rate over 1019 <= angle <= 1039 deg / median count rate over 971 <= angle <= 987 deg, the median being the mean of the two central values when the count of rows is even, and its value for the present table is 1.13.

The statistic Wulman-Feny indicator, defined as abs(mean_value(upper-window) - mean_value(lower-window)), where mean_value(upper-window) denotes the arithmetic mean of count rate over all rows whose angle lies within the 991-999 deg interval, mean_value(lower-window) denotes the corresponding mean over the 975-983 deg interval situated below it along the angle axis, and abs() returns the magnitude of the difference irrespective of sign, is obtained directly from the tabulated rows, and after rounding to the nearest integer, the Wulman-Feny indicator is 110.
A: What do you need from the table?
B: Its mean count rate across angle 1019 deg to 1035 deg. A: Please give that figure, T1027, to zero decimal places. 340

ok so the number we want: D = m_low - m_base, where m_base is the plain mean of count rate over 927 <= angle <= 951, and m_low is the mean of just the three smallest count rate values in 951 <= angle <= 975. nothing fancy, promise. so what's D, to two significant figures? -10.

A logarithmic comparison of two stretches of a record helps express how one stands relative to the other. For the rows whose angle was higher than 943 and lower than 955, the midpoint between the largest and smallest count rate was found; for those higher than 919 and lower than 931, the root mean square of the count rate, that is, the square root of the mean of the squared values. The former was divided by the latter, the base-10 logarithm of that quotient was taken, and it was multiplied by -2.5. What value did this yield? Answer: -0.071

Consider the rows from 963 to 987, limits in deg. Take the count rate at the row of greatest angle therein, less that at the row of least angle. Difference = -79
